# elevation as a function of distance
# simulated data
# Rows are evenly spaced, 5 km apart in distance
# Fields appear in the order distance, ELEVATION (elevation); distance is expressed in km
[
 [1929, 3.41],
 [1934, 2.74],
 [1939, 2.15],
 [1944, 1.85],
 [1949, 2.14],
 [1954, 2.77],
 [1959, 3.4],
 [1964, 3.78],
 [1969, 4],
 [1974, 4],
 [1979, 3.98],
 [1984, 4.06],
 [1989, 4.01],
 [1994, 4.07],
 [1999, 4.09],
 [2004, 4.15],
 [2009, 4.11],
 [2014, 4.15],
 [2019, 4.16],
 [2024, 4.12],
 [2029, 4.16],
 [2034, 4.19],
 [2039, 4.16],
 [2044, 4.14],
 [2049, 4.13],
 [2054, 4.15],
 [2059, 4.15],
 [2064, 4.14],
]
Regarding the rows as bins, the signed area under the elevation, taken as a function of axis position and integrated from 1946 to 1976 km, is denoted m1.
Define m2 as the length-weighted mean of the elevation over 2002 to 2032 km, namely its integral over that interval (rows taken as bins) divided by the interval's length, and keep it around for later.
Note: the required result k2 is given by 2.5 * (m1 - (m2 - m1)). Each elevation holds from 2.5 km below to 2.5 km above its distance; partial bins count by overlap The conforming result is 487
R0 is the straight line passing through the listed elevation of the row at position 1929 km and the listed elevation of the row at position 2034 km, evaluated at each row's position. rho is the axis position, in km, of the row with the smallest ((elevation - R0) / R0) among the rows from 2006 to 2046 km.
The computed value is 2044 km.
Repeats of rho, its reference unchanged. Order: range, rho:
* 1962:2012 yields 2009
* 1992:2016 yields 2009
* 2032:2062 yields 2059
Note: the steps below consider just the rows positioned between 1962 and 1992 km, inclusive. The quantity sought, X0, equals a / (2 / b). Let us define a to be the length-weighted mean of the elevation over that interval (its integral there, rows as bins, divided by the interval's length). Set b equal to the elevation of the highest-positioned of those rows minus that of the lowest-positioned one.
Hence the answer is 0.46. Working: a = 3.98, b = 0.23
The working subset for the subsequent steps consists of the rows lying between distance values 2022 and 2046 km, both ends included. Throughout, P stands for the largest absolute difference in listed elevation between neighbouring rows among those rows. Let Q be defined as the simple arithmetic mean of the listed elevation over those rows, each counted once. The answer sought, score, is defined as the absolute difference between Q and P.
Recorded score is 4.11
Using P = 0.04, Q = 4.15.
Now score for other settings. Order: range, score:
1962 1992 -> 3.75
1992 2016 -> 4.05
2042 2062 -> 4.12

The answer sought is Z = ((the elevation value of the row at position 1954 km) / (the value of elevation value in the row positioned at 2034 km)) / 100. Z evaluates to 0.0066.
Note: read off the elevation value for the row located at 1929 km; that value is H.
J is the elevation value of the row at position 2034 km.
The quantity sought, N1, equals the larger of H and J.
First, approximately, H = 3.41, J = 4.19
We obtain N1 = 4.19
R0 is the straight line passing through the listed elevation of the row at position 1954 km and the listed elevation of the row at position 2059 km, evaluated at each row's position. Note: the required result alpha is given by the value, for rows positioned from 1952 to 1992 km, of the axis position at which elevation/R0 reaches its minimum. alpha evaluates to 1954 km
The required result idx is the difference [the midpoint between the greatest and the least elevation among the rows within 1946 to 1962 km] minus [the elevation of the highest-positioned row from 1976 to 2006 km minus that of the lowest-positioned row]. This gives 2.60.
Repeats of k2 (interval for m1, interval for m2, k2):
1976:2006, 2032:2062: 598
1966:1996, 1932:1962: 596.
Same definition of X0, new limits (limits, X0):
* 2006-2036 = 0.17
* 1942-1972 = 3.25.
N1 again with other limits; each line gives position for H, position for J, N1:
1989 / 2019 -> 4.16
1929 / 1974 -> 4.00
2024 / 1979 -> 4.12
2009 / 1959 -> 4.11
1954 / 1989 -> 4.01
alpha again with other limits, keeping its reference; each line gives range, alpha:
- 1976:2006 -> 2004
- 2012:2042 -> 2039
